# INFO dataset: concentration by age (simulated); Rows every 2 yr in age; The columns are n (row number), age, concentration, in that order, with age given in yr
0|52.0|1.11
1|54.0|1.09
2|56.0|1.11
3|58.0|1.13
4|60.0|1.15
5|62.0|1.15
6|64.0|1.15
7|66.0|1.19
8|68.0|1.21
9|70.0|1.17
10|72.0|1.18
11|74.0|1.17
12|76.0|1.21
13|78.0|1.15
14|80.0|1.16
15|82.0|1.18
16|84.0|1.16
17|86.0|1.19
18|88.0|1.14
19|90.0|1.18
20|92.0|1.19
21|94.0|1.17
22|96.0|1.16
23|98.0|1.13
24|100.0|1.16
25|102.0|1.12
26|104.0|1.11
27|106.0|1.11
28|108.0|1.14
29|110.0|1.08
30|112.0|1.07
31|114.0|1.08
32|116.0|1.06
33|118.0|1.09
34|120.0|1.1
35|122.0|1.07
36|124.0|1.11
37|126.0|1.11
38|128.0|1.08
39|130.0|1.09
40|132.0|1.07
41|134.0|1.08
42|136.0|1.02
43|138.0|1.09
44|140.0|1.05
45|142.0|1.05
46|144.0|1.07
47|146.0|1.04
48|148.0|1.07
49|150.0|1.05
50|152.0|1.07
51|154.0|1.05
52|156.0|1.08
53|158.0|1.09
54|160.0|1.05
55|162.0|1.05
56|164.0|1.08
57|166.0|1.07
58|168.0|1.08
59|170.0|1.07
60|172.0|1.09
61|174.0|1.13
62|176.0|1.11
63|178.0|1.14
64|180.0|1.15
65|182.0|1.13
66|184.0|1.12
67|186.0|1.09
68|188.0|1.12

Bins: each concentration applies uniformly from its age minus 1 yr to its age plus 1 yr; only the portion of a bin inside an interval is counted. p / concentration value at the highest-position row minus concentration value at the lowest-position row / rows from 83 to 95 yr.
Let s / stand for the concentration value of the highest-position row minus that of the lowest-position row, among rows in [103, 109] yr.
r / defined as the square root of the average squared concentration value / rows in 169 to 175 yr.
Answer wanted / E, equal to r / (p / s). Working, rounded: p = 0.010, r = 1.10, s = 0.030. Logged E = 3.3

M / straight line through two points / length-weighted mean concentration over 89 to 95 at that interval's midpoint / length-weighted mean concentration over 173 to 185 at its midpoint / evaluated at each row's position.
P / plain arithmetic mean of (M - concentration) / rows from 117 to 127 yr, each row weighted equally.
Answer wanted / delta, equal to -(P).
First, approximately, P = 0.07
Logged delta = -0.07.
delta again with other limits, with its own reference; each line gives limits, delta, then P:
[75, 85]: -0.01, 0.01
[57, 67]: -0.04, 0.04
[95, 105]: -0.04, 0.04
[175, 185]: 0.00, 0.00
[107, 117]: -0.08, 0.08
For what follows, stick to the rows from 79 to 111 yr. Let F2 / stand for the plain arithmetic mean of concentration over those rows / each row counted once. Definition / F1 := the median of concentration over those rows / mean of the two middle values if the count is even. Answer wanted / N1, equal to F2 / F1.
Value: 0.99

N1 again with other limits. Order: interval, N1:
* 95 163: 1.00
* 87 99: 1.00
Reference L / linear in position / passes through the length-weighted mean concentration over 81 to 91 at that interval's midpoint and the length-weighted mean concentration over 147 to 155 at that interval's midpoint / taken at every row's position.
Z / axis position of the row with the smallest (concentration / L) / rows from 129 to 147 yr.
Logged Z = 136.0 yr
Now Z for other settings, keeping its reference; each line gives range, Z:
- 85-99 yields 88.0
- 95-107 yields 104.0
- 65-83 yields 78.0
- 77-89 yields 78.0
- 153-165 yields 154.0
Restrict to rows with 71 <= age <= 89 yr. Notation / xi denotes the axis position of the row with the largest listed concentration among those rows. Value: 76.0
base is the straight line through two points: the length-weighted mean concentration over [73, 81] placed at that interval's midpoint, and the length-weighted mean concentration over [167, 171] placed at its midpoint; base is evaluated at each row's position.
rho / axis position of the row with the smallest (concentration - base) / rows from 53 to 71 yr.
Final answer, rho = 54.0 yr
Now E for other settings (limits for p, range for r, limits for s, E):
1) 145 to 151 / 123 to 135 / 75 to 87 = -2.2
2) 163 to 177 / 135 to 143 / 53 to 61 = 2.1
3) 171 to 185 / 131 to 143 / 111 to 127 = 1.4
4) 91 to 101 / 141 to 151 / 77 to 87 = -1.4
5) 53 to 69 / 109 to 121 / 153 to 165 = 0.3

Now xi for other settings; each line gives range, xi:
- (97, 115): 100.0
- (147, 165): 158.0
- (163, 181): 180.0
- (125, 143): 126.0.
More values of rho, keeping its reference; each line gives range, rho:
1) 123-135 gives 132.0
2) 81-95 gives 88.0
